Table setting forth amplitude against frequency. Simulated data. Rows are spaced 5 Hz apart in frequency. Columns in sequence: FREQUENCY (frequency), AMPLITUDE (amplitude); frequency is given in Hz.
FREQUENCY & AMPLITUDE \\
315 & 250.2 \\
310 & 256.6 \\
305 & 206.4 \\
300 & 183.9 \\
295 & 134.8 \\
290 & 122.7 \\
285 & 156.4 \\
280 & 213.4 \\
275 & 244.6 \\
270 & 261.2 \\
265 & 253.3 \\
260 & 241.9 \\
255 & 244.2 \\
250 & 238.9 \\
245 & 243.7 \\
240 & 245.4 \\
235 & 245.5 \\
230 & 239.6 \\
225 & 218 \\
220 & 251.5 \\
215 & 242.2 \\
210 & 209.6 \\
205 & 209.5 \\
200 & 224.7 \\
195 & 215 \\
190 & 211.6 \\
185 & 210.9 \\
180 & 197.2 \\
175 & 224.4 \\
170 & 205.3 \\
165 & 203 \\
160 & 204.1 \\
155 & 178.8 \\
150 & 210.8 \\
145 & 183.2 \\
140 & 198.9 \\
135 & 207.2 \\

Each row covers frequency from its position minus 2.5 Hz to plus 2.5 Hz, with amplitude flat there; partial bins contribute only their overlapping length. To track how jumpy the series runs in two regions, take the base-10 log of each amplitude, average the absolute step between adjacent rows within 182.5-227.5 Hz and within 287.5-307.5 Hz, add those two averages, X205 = 0.10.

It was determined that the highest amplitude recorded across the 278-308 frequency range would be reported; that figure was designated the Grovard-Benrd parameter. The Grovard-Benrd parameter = 213.4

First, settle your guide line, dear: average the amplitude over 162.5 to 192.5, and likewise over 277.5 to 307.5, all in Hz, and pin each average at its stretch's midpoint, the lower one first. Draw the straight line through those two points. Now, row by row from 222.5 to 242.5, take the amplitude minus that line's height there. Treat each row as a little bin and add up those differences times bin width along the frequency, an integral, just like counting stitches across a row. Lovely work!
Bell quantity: 942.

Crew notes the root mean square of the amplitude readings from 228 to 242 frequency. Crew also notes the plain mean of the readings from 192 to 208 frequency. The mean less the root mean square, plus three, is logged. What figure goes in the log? -24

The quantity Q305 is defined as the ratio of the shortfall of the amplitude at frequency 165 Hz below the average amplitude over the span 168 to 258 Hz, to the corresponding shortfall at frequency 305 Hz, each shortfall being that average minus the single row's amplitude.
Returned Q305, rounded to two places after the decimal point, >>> 1.17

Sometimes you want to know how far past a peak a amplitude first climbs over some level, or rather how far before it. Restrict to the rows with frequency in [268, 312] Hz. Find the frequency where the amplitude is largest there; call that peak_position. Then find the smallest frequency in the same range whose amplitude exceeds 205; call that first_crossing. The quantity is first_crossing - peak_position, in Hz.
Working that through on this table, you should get 0 Hz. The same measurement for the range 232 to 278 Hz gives -35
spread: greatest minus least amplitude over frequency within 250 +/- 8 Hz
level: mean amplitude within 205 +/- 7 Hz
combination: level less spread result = 209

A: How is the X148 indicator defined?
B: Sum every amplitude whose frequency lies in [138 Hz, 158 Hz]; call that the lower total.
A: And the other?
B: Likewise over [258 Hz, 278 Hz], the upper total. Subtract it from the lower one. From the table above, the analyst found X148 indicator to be -229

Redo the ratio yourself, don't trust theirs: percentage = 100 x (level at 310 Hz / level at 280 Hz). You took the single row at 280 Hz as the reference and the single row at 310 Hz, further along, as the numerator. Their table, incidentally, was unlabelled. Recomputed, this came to 120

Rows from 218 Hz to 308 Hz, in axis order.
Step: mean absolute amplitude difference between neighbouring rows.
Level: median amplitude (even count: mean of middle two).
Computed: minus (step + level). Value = -259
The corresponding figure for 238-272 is -250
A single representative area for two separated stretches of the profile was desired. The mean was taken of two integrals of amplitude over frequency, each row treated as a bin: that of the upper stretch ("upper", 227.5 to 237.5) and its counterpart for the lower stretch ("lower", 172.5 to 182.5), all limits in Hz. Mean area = 2267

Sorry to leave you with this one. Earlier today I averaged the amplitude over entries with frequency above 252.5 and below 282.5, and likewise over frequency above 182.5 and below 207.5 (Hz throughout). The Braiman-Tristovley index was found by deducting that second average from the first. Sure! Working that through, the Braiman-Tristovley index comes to 29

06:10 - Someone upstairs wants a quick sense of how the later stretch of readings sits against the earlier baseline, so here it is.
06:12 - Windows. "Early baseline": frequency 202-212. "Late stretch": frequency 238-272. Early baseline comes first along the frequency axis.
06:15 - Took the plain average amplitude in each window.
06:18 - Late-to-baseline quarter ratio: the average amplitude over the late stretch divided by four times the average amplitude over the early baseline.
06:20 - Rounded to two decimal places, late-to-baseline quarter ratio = 0.29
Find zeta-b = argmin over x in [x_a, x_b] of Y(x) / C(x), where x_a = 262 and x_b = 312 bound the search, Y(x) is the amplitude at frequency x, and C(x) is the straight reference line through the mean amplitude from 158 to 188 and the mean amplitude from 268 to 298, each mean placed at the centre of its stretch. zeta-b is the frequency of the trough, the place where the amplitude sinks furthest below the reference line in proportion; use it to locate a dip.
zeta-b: 290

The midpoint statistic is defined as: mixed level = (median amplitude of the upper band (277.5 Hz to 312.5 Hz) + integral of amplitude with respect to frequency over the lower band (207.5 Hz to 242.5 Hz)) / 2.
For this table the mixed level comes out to 4221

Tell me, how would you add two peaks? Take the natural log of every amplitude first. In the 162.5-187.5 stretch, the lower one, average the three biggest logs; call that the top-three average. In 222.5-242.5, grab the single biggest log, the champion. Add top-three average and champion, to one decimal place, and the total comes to 10.9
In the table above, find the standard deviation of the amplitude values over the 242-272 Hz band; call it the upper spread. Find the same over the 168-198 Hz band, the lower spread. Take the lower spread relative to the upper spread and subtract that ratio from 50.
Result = 48.9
